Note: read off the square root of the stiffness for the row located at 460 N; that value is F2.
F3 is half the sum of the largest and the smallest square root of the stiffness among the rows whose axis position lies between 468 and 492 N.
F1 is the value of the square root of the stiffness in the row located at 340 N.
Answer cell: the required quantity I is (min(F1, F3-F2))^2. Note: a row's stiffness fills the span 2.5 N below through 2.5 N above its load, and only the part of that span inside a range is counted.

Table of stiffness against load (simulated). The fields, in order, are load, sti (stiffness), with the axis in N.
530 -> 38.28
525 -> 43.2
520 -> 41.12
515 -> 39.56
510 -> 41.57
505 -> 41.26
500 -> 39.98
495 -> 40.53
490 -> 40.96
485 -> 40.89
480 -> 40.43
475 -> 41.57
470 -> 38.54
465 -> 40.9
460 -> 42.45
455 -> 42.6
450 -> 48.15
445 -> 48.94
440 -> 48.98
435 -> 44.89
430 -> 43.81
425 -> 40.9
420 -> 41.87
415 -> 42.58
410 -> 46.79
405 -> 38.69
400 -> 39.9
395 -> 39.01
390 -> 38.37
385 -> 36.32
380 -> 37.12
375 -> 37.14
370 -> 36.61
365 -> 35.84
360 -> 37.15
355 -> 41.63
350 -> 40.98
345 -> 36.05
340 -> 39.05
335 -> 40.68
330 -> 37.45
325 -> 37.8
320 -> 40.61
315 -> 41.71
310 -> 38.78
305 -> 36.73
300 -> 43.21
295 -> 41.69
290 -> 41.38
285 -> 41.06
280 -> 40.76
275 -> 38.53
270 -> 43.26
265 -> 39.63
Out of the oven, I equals 0.035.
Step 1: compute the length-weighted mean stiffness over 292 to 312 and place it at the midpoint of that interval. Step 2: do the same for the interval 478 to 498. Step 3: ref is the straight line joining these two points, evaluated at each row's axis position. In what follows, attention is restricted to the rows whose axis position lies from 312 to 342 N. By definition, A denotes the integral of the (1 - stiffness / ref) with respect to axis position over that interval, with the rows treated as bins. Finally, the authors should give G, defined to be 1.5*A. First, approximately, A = 0.5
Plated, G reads 0.8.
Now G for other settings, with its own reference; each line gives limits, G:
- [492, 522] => 0.1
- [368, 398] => 3.2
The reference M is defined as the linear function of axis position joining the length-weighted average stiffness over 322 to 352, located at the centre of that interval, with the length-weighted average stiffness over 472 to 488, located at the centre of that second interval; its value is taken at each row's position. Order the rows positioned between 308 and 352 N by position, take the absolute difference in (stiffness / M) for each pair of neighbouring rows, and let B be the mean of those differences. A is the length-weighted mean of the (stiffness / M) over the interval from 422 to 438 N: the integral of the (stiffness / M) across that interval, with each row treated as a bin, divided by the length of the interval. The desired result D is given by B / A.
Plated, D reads 0.060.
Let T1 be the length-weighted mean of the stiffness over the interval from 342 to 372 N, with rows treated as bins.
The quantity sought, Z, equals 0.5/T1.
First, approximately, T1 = 38.1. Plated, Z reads 0.0131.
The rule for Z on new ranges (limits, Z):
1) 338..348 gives 0.0133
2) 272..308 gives 0.0123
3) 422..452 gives 0.0109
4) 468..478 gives 0.0125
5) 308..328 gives 0.0126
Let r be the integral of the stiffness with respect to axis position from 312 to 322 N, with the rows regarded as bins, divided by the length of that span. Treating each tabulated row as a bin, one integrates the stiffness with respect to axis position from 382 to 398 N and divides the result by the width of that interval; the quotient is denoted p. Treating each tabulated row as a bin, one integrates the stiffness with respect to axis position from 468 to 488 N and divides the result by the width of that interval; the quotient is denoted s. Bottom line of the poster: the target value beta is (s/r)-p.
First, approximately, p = 37.9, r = 41.1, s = 40.4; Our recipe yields -37.0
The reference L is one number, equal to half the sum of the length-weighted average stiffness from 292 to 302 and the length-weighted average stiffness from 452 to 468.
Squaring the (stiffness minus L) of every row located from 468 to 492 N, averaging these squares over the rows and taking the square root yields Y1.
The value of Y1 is 2.0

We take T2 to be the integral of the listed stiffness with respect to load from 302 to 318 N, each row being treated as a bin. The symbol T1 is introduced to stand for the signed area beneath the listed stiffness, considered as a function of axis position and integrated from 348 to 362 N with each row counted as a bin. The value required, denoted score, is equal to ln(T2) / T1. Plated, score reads 0.0115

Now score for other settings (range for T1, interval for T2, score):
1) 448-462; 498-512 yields 0.0102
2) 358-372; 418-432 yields 0.0125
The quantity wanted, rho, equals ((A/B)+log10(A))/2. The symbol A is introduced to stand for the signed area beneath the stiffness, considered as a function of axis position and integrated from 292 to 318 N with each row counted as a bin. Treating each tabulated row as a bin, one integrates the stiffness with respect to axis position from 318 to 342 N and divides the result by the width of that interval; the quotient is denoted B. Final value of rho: 15.0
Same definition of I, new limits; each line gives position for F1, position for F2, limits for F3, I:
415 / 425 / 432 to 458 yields 0.135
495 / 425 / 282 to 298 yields 0.001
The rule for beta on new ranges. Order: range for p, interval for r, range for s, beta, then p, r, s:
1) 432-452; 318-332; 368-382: -46.7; 47.6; 38.6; 37.0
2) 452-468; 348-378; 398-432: -41.0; 42.1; 38.2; 42.1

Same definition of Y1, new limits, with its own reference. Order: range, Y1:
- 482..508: 1.6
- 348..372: 4.5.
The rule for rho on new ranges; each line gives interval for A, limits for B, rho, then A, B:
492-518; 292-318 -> 14.6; 1056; 40.4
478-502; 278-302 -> 13.2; 974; 41.6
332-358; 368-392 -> 15.4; 1029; 37.1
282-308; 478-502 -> 14.6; 1060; 40.6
